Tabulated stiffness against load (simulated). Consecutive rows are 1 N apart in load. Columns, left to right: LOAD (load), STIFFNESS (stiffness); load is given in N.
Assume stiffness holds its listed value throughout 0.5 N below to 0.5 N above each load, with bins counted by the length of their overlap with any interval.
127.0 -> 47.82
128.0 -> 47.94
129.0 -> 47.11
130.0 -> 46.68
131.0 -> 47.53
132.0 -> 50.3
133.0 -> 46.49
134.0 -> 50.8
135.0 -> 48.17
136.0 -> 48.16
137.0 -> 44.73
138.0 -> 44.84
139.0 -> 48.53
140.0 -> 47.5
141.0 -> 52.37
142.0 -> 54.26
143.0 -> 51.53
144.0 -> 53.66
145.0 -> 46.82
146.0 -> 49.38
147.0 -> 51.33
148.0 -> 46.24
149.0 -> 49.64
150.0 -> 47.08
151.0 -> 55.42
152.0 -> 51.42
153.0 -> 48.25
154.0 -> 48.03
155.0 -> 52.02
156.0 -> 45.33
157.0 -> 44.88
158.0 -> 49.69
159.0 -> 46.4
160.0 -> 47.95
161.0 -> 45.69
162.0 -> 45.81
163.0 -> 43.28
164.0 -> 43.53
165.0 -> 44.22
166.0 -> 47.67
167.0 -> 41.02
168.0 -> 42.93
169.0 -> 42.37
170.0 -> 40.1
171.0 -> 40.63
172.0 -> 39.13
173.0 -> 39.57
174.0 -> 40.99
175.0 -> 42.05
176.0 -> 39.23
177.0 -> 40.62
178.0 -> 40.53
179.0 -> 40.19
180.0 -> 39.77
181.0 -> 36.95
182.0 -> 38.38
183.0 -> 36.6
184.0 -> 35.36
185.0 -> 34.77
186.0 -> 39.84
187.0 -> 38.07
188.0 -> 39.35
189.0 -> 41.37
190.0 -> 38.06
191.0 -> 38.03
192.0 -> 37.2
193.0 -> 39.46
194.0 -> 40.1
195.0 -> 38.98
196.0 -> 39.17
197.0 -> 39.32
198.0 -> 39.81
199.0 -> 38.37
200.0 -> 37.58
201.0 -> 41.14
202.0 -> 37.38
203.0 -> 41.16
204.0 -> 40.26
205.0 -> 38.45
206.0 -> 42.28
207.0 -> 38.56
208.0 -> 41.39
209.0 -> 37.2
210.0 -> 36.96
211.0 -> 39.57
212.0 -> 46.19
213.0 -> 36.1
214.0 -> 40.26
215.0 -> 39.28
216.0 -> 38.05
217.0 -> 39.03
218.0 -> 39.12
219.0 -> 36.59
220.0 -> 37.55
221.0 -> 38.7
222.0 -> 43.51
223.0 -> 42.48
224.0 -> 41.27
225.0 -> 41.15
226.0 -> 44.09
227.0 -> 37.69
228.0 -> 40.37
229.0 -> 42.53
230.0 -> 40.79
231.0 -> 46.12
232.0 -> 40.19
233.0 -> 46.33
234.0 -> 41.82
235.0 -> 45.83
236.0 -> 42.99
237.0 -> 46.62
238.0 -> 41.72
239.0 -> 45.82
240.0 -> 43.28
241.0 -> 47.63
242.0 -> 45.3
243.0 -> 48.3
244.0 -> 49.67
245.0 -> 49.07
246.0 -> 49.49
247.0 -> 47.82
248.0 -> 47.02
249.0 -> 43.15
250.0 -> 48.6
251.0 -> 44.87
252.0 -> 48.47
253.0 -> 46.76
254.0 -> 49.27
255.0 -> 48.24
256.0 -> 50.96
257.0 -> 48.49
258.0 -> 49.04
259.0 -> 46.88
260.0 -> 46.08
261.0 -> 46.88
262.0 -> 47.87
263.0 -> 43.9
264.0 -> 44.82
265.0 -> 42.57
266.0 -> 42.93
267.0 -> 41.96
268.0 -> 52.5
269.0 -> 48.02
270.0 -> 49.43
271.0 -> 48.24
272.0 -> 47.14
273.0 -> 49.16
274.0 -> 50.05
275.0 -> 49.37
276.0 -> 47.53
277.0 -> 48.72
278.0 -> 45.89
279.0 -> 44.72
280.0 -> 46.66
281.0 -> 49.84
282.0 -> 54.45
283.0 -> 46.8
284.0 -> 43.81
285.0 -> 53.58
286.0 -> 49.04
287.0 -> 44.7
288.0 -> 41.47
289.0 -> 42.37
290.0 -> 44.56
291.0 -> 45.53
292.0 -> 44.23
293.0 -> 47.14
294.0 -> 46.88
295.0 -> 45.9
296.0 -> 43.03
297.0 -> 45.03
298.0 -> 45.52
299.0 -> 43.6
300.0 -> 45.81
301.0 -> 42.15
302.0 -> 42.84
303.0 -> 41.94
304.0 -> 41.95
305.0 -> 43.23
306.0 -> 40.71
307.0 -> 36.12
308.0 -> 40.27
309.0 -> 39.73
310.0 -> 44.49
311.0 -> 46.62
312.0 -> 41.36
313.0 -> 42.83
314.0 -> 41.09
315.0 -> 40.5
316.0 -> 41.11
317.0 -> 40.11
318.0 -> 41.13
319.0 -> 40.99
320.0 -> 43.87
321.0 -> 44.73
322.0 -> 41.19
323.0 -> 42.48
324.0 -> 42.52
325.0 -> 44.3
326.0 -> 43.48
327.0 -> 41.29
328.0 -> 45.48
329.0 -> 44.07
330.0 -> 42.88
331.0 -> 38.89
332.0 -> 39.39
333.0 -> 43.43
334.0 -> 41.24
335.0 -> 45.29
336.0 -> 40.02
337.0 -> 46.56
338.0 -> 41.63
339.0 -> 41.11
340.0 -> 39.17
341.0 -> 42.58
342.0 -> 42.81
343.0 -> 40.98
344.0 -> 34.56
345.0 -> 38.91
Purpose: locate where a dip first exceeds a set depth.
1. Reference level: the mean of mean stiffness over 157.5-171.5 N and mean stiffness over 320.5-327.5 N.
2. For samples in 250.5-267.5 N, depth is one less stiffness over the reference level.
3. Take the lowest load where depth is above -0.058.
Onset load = 251.0 N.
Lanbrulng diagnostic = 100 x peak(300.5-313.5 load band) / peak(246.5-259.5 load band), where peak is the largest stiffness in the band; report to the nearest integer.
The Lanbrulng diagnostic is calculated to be 91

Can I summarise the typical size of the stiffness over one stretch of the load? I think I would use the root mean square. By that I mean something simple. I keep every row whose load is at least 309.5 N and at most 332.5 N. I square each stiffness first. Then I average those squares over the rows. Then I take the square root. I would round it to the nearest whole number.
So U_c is 42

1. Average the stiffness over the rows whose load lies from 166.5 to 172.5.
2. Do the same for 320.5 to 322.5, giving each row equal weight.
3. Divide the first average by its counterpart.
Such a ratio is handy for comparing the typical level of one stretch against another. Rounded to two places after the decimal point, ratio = 0.96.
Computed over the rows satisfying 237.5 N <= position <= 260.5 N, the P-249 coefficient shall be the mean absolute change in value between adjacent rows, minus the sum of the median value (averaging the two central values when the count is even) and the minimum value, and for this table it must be -87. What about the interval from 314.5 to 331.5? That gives -80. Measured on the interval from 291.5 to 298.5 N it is -87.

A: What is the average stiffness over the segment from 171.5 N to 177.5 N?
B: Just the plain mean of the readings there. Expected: 40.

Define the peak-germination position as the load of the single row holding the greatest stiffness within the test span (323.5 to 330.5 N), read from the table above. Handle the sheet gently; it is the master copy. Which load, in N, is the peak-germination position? 328.0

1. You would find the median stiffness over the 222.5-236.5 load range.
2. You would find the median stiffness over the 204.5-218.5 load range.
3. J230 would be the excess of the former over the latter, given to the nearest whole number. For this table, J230 3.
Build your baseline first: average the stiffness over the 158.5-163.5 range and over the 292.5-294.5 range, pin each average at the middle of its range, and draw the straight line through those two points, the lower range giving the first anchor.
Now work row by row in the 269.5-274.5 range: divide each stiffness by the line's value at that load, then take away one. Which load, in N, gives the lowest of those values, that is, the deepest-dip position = 272.0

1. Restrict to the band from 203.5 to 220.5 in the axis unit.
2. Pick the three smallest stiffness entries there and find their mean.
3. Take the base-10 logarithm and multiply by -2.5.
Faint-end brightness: -3.91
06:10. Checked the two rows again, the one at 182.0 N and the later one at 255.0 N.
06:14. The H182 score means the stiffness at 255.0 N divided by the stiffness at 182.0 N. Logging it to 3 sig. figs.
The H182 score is 1.26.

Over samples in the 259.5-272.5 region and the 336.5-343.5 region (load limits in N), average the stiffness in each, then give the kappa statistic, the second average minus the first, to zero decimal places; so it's -4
